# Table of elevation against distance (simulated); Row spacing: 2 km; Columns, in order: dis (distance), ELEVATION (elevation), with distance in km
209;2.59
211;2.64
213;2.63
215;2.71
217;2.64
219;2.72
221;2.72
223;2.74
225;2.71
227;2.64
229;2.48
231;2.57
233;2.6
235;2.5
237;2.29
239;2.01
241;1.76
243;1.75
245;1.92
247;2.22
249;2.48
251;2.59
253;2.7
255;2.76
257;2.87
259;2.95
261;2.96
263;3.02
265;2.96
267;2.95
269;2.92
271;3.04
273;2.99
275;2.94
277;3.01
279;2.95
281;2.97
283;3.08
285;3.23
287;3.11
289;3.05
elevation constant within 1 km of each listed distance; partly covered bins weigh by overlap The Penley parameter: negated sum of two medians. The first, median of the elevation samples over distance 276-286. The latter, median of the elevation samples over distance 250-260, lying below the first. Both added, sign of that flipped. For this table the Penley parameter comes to -5.77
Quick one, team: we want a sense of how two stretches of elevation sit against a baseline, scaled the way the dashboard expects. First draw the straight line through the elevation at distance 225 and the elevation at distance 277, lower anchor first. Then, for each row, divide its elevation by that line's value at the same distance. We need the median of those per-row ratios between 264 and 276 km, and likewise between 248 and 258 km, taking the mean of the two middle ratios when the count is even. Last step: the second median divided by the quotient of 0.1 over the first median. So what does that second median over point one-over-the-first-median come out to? 9.4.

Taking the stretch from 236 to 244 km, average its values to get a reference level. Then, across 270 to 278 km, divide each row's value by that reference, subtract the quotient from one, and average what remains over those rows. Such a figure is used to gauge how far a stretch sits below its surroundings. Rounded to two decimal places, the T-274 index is -0.53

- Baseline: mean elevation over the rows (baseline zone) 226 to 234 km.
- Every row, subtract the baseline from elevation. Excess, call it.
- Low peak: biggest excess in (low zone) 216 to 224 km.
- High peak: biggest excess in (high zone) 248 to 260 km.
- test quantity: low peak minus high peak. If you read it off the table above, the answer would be -0.2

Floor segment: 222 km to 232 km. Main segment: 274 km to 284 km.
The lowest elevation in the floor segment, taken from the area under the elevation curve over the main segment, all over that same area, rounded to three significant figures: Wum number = 0.917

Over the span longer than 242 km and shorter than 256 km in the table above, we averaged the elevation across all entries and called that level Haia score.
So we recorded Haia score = 2.35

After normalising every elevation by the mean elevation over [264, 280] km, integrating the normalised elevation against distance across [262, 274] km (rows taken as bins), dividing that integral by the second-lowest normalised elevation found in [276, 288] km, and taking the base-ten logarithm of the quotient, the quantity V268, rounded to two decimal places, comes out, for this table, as 1.08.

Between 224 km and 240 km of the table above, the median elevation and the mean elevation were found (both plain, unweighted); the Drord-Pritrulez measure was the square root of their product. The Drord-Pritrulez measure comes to 2.50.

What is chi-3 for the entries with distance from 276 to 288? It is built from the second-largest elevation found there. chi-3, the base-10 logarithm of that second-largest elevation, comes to 0.49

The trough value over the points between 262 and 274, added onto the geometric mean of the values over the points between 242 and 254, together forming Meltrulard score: 5.2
